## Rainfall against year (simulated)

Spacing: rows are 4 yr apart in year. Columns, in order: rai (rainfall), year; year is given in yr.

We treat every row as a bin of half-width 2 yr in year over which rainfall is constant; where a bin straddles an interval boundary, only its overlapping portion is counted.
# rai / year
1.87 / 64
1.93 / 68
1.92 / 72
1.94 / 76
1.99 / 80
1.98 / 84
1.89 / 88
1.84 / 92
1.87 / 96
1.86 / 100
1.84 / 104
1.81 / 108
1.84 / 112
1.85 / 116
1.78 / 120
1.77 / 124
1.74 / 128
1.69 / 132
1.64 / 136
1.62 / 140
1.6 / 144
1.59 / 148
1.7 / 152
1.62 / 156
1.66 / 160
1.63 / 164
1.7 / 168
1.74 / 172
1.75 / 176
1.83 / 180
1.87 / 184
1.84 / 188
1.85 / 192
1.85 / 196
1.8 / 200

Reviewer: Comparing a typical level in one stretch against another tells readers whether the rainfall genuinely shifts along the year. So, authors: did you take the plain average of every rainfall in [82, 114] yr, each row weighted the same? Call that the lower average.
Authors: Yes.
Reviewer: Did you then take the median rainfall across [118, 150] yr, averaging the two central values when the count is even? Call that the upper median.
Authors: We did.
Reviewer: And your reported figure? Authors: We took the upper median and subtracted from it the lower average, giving -0.20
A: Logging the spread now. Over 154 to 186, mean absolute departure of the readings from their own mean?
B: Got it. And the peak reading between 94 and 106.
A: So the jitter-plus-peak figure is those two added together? 1.94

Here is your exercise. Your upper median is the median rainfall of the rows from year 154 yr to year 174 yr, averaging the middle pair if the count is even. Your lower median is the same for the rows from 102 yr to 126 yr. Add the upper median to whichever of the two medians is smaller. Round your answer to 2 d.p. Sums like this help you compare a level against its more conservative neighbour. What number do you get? 3.32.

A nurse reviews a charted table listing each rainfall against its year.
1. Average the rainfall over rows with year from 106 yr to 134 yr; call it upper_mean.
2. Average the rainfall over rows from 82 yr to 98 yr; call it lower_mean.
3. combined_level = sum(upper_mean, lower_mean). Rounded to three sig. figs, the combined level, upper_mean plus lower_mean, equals 3.68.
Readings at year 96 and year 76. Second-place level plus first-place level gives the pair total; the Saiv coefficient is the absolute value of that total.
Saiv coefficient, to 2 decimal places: 3.81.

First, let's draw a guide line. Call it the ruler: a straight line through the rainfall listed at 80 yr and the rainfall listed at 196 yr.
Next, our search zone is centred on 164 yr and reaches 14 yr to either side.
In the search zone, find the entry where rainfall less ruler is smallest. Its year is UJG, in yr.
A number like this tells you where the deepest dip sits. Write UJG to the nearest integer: 156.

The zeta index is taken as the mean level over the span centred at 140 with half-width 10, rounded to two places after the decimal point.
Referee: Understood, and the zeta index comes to 1.63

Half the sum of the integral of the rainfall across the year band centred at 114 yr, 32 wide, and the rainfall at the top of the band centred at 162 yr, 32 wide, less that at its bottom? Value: 29.1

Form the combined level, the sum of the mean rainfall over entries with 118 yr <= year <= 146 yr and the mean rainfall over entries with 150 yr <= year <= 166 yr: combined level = 3.34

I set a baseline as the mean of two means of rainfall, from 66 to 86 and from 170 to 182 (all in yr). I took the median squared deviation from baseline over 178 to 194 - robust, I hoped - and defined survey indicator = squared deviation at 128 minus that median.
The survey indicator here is 0.015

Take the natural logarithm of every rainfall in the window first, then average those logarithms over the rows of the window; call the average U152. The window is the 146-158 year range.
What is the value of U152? 0.492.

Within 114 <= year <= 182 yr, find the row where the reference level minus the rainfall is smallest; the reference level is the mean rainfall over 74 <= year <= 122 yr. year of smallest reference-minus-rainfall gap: 116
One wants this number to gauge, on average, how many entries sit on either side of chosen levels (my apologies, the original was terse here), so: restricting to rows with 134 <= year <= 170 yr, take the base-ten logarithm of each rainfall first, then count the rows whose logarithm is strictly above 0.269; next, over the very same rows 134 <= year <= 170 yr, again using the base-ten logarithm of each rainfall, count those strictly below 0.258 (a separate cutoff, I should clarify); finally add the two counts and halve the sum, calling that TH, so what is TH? 4.50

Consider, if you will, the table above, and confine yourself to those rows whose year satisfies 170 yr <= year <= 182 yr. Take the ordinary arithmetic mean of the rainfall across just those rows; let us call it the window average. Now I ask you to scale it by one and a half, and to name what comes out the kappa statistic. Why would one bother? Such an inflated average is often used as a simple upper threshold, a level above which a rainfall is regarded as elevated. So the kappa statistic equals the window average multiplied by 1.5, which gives 2.66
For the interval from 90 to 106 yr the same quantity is 2.78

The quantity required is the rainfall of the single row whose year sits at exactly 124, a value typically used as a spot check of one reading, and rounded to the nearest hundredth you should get 1.77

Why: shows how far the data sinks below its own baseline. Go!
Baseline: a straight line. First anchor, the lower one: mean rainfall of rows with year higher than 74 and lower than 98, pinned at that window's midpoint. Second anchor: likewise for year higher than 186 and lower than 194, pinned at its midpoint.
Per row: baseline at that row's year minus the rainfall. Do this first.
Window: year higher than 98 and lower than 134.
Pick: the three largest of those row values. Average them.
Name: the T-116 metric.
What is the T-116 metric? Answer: 0.16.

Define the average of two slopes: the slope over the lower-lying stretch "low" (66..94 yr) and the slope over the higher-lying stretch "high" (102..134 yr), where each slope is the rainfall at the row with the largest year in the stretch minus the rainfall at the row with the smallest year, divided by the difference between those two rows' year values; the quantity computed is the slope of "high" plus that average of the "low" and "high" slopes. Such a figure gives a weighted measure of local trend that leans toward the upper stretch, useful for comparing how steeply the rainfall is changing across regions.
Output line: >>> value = -0.010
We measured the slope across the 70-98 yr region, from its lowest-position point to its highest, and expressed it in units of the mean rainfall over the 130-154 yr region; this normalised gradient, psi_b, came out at -0.001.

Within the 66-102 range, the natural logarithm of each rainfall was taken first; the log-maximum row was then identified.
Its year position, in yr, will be 80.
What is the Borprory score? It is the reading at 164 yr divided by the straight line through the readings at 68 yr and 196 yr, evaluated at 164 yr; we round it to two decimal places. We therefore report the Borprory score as 0.87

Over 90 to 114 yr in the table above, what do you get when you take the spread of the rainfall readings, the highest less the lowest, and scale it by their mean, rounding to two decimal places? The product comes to 0.11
